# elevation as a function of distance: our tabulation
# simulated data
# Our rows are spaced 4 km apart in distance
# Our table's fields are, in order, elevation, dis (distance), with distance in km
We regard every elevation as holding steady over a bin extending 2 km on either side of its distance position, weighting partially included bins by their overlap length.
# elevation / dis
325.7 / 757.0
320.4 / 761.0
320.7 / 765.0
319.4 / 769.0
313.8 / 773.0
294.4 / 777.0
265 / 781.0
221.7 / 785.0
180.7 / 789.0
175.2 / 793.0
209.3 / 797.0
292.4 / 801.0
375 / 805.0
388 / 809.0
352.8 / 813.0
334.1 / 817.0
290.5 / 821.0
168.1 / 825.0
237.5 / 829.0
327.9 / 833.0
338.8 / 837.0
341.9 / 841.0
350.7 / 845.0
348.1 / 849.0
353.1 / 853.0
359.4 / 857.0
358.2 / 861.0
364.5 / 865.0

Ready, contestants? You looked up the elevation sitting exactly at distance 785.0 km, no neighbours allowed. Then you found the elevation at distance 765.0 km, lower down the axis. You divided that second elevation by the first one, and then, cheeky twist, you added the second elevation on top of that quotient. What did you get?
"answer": 322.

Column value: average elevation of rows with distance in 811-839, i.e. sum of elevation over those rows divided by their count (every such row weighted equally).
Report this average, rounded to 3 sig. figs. 293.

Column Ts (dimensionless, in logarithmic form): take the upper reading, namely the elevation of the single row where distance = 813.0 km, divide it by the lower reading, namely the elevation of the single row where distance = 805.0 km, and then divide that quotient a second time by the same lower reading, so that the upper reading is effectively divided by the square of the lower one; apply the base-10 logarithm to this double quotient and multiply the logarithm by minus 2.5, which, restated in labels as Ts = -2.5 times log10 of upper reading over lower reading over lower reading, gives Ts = 6.50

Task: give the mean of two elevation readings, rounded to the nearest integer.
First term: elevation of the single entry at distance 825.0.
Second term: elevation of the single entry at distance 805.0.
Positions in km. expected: 272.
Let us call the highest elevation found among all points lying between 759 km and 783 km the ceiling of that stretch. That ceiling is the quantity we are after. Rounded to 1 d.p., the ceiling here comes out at 320.7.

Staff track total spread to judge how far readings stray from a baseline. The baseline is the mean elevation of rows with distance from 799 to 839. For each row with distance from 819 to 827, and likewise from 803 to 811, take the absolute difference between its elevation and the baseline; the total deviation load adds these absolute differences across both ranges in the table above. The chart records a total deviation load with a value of 304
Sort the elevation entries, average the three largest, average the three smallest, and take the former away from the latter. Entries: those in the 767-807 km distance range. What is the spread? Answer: -148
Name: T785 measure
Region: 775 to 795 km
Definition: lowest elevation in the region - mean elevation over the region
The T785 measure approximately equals -52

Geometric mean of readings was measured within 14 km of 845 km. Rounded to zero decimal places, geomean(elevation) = 346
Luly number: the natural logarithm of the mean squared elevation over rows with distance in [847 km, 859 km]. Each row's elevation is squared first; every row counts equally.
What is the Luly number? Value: 11.7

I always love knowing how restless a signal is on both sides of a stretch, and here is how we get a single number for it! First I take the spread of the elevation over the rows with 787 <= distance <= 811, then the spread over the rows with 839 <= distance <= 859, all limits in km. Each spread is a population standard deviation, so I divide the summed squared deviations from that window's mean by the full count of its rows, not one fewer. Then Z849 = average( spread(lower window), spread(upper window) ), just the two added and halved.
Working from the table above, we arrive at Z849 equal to 47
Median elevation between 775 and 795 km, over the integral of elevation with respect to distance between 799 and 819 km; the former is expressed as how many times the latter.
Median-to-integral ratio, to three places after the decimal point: 0.032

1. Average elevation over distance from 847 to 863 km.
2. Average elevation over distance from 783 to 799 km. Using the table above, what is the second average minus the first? -158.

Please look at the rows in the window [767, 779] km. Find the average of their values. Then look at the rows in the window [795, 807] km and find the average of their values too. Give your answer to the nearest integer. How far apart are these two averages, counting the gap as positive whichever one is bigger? 17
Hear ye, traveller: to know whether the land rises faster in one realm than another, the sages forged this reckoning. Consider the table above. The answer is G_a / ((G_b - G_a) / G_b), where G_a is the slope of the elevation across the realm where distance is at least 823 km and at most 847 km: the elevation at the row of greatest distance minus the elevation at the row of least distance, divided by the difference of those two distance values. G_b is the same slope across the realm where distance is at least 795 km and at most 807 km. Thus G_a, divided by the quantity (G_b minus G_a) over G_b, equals 16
